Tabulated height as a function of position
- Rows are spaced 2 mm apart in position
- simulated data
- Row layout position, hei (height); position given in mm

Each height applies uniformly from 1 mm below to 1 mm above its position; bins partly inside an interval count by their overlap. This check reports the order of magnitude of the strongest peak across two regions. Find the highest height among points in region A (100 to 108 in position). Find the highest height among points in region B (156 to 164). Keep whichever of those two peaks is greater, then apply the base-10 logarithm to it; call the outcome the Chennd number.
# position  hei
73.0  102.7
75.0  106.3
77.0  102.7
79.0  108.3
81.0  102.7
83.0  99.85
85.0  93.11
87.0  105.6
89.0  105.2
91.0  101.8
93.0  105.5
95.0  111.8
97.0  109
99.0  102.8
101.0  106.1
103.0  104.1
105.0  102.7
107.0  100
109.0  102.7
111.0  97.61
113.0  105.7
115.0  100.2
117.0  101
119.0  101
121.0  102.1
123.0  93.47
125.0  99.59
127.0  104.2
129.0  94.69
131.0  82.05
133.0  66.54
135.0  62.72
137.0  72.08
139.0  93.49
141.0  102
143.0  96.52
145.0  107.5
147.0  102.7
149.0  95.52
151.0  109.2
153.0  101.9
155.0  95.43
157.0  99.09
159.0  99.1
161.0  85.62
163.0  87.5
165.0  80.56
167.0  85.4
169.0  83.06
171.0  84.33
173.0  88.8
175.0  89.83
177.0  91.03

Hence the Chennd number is 2.03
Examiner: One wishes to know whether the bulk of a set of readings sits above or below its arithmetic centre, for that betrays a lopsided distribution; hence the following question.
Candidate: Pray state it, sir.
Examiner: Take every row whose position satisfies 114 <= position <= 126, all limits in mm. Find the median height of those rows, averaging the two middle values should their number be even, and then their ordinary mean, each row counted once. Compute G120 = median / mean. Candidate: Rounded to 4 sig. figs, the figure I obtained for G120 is 1.010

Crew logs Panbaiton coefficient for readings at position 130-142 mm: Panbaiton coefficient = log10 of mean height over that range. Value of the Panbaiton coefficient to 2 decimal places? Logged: 1.90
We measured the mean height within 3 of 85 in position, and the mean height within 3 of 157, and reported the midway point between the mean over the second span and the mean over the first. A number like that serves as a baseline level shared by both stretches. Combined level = 99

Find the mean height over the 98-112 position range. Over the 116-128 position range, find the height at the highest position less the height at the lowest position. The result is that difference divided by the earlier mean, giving 0.03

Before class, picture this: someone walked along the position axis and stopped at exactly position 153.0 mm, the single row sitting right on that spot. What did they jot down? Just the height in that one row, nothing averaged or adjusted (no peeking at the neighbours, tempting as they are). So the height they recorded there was 101.9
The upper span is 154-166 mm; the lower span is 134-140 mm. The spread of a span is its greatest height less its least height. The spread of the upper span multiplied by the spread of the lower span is 570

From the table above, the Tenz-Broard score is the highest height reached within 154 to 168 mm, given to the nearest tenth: 99.1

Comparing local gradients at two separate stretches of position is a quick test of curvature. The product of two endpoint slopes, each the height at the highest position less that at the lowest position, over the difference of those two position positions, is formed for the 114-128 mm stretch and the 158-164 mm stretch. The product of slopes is -1.0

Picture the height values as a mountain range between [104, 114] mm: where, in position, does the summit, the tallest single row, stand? 113.0 mm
